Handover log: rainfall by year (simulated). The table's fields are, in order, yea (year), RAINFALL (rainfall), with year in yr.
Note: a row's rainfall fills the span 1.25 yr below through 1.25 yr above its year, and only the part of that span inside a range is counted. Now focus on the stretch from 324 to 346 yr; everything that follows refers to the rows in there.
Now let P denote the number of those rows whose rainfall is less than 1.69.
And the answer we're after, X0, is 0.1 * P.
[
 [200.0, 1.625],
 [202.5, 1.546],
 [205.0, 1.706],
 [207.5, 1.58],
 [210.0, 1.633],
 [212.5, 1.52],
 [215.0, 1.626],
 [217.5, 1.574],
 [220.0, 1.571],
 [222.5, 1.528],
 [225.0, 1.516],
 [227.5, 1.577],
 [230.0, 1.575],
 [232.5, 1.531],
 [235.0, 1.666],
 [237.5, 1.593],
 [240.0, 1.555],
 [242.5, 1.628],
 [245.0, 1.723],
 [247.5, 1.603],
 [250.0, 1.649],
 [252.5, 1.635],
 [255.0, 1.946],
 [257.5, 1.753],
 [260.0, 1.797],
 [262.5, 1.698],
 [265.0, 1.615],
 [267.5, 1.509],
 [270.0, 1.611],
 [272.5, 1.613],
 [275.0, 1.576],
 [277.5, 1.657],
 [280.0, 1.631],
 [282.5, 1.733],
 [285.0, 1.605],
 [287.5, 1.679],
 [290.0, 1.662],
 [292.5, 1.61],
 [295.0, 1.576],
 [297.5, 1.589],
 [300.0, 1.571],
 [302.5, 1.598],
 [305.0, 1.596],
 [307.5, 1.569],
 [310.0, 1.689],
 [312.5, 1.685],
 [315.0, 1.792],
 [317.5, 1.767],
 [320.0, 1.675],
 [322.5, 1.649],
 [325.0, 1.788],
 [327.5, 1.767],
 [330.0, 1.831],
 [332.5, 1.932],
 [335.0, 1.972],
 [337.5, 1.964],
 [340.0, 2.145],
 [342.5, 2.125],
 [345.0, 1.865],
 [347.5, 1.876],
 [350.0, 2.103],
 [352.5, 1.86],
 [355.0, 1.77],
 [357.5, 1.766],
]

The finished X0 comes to 0.00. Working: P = 0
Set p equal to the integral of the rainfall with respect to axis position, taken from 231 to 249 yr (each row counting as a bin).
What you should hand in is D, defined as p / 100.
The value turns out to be 0.291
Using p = 29.1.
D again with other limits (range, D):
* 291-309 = 0.286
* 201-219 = 0.288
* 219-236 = 0.266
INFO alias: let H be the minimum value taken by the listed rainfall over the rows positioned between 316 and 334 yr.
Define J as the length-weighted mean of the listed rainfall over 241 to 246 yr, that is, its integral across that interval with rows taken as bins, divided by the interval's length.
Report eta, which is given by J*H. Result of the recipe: 2.75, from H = 1.649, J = 1.67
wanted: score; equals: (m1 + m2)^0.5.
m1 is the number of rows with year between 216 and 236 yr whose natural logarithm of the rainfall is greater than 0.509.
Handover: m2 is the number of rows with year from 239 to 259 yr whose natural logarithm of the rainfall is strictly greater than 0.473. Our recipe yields 2.6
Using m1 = 1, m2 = 6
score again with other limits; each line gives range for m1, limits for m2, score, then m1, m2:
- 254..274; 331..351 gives 3.5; 4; 8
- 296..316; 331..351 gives 3.3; 3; 8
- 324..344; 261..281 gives 3.7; 8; 6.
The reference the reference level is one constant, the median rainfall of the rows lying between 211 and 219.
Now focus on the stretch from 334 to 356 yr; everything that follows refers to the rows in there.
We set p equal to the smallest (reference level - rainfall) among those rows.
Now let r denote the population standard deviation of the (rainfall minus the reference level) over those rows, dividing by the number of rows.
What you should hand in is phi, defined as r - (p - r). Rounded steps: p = -0.57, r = 0.13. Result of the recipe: 0.8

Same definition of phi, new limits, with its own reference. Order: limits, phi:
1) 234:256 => 0.6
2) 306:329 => 0.4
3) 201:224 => 0.2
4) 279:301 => 0.3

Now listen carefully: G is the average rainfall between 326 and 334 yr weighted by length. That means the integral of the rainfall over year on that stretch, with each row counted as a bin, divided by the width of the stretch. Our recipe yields 1.85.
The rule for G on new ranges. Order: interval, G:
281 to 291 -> 1.67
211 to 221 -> 1.57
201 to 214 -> 1.60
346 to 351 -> 1.98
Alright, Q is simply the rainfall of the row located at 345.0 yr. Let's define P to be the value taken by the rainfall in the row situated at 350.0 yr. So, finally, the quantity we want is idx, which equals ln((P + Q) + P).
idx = 1.80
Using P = 2.103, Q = 1.865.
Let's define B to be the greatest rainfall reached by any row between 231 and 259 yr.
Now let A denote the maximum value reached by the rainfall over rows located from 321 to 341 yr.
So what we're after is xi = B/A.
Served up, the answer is 0.907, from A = 2.145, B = 1.946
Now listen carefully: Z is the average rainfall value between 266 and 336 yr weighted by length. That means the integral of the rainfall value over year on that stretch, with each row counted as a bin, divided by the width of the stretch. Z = 1.67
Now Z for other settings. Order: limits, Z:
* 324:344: 1.94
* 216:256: 1.61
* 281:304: 1.62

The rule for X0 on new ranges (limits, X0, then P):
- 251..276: 0.60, 6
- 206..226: 0.80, 8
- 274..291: 0.60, 6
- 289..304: 0.60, 6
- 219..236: 0.70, 7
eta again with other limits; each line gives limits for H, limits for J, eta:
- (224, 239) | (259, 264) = 2.64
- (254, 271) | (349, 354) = 2.96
